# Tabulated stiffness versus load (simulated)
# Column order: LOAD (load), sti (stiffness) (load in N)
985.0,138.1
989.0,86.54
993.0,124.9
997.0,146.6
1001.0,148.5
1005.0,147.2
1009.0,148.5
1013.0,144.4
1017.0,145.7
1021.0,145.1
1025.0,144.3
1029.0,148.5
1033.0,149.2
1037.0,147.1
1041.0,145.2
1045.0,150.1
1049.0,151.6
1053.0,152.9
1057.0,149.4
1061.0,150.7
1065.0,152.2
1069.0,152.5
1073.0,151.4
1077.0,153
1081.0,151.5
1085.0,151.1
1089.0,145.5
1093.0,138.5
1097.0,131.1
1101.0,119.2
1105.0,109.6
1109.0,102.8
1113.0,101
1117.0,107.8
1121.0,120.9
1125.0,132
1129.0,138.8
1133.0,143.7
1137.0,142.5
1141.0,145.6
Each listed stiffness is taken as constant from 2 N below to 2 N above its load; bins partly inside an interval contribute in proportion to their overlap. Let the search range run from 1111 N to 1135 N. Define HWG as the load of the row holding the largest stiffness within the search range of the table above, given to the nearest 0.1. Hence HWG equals 1133.0 N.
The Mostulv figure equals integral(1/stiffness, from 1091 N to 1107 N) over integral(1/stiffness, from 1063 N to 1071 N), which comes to 2.5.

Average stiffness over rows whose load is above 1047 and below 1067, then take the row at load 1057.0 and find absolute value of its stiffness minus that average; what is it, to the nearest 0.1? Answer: 2.0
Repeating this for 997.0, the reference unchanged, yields 4.8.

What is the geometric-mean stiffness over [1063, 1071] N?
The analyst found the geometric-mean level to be 152.3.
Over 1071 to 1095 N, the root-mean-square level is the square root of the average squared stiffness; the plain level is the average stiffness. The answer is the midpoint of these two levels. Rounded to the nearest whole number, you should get 149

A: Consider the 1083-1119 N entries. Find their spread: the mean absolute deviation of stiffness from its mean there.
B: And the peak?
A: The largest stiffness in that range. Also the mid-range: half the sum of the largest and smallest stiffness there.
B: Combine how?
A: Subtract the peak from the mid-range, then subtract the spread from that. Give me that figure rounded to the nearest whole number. -42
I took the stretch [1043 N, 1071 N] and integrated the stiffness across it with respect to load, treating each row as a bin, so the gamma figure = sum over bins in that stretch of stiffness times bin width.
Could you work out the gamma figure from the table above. 4238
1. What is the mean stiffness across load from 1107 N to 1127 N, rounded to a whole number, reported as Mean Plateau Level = 113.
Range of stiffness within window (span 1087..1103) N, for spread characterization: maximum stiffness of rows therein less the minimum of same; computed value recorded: 26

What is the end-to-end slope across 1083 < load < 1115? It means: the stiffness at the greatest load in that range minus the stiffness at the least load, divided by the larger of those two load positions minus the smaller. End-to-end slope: -1.8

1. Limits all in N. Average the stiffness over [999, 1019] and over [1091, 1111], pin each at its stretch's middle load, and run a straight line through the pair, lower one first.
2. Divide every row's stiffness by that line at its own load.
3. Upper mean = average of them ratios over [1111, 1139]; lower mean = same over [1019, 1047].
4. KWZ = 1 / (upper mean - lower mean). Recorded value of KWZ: 14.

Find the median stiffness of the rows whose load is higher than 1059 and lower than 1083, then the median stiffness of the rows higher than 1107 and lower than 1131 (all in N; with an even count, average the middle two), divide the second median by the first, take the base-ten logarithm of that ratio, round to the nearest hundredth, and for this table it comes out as -0.12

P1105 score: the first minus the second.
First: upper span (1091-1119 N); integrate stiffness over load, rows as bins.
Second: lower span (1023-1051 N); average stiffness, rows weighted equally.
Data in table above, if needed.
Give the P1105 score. 3092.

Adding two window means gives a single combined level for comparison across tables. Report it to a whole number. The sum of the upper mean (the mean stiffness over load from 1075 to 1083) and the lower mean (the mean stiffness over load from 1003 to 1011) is 300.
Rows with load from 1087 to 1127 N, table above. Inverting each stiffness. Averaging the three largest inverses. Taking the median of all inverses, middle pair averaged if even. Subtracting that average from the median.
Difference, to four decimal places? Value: -0.0013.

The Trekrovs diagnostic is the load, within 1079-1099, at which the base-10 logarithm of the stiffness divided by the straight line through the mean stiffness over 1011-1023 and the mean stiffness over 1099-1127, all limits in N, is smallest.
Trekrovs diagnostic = 1097.0 N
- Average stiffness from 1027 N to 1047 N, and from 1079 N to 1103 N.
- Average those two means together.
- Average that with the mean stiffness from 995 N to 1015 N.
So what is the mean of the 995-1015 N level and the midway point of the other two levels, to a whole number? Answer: 145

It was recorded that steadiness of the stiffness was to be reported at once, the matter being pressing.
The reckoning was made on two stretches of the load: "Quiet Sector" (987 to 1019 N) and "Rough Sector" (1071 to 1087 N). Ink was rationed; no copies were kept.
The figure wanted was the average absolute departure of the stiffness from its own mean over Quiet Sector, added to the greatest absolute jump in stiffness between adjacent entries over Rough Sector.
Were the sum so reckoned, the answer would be 17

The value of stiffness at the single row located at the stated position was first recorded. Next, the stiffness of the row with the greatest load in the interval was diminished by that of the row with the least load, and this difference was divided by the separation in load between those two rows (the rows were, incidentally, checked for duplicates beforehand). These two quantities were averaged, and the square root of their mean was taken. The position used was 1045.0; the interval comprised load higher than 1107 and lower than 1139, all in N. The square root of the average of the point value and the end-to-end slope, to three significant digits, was 8.70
